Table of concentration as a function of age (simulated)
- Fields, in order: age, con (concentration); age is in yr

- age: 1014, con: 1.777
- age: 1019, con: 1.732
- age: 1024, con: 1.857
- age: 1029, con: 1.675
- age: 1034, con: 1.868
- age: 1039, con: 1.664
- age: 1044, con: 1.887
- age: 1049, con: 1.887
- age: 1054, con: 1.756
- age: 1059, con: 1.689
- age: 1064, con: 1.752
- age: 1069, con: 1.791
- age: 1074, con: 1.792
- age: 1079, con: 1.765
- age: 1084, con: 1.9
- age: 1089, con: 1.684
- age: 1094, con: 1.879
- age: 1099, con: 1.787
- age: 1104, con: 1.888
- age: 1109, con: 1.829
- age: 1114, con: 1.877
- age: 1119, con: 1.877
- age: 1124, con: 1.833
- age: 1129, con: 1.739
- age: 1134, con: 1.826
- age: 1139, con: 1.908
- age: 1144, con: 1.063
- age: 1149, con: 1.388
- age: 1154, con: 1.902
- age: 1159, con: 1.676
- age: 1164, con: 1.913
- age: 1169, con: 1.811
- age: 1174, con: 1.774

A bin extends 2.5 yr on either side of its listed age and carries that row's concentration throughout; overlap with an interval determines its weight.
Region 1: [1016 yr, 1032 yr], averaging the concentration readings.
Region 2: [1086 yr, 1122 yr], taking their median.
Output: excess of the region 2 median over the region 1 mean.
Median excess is 0.12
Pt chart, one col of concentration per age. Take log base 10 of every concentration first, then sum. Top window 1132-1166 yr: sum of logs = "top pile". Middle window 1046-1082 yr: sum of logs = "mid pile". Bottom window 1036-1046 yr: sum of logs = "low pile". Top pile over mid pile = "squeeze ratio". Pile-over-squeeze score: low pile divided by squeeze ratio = 0.6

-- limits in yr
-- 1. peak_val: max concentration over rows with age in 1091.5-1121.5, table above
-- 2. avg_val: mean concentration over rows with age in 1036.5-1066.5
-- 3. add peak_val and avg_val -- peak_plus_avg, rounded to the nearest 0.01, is 3.66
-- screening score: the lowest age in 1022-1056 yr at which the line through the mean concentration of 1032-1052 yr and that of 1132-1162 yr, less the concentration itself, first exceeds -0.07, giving 1024 yr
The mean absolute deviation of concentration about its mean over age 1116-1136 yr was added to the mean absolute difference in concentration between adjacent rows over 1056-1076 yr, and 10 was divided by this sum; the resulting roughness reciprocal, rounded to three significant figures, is 135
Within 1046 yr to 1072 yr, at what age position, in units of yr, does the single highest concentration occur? 1049 yr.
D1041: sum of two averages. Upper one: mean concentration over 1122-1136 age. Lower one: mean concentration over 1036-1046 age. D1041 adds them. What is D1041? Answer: 3.57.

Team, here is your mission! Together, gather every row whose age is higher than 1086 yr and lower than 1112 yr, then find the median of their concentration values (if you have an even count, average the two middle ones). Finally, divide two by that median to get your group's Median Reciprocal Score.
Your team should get 1.09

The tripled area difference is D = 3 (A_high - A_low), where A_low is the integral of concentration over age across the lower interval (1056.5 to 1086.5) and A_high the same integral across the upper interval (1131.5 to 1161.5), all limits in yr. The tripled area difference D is -14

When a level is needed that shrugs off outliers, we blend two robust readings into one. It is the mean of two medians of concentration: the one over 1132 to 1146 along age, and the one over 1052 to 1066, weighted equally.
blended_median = 1.79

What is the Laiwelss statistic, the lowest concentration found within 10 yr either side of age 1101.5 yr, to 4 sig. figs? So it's 1.787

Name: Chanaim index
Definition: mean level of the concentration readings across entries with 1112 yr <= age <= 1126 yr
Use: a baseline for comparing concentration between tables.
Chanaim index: 1.86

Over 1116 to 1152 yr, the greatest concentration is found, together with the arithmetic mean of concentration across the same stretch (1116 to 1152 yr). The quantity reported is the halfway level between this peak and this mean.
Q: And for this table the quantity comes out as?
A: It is 1.79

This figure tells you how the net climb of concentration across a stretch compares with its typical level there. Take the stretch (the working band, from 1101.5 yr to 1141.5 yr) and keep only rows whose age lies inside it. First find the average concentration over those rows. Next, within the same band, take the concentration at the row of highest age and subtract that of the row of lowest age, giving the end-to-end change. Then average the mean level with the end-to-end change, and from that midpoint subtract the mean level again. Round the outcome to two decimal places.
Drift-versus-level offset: -0.91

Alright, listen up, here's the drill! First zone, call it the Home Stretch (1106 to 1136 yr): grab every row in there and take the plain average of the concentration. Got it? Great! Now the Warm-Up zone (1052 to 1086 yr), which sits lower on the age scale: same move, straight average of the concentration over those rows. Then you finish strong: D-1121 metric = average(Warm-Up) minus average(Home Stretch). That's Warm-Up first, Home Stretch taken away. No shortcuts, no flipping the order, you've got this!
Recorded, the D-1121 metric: -0.05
